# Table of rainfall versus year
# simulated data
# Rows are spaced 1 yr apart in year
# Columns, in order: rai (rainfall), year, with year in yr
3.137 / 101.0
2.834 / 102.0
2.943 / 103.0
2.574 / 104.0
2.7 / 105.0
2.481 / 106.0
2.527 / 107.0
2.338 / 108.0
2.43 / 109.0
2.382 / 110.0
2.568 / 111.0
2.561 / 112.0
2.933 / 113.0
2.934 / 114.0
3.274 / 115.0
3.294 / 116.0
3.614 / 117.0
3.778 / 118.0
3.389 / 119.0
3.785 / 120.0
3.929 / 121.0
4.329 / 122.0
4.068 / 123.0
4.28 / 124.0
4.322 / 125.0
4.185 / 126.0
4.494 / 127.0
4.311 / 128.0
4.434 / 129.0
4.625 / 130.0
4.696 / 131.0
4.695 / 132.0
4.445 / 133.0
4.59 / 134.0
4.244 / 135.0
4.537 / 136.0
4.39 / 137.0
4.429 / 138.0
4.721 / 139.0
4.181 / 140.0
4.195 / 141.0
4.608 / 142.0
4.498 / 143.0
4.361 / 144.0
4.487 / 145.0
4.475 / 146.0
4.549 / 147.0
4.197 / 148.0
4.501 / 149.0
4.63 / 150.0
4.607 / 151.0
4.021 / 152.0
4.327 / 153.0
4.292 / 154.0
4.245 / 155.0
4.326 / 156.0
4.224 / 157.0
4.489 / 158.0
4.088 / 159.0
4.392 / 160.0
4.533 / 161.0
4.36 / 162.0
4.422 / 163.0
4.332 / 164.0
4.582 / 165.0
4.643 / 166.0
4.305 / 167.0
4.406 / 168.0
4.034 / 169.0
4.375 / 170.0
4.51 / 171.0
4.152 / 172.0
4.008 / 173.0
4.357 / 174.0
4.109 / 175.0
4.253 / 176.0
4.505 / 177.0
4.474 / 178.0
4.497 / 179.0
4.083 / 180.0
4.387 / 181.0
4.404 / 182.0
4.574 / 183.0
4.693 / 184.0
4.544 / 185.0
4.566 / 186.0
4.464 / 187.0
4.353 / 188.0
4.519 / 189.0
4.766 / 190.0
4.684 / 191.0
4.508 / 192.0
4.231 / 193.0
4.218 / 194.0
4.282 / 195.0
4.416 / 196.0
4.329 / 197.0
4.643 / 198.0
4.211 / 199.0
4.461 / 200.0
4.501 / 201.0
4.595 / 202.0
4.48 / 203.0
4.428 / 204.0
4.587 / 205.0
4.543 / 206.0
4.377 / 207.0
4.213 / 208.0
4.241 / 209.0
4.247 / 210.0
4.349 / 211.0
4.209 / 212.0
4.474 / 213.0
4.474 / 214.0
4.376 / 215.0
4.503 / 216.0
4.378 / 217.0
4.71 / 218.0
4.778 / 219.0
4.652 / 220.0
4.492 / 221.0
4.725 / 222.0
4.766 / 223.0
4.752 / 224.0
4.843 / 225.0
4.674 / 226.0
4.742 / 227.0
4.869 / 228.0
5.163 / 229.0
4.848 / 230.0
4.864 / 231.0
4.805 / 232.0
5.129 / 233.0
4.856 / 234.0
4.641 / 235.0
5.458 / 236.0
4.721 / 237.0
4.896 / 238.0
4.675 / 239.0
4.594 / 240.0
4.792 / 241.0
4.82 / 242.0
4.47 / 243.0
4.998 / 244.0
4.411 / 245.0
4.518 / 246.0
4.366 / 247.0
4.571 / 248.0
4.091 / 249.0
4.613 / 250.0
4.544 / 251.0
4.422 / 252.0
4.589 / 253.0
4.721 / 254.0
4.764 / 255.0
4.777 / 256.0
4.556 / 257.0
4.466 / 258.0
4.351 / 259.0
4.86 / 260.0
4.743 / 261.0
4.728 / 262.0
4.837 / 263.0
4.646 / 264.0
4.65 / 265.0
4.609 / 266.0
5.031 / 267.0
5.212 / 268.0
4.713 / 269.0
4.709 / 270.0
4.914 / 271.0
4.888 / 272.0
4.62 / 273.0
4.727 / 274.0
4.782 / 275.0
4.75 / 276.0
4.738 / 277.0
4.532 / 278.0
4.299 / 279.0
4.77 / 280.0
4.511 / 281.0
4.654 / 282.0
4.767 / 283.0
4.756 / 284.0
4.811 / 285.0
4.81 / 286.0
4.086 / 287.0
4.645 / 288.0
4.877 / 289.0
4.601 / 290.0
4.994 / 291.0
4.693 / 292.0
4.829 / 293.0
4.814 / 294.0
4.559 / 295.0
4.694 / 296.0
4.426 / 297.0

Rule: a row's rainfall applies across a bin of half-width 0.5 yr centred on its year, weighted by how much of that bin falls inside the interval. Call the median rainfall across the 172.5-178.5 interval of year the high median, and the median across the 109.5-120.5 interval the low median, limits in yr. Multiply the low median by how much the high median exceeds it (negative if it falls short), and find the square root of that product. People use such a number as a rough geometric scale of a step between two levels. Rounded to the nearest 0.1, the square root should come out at 1.8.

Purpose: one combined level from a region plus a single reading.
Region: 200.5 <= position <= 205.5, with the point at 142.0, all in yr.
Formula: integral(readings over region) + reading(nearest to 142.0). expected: 27.2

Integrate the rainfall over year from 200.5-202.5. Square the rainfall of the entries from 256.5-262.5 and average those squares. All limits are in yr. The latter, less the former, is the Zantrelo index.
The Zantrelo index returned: 12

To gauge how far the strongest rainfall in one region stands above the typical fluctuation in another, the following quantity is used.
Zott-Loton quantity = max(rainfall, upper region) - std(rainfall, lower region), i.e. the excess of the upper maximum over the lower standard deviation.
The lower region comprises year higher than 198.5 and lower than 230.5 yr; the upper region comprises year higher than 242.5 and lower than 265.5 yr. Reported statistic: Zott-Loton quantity 4.77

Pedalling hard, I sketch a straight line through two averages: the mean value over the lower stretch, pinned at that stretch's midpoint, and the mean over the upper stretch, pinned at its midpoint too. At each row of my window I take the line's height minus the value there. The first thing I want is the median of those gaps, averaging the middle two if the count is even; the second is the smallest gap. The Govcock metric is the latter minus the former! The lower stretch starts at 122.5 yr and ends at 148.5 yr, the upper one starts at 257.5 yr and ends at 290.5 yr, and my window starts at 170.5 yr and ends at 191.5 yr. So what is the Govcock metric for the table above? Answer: -0.27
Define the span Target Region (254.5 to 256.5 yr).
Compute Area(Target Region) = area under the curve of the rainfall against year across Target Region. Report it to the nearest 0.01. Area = 9.54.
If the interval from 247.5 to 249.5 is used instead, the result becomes 8.66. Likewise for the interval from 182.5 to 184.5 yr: 9.27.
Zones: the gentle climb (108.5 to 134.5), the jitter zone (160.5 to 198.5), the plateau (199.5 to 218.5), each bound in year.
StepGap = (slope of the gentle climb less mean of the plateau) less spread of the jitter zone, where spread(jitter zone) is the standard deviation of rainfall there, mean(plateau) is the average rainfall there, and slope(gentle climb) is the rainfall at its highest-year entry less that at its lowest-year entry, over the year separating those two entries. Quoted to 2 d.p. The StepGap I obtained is -4.53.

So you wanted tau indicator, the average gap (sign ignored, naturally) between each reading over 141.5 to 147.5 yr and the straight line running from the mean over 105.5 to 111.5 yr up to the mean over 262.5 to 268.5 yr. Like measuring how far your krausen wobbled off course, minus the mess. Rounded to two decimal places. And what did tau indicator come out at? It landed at 1.50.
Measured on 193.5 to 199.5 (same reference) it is 0.56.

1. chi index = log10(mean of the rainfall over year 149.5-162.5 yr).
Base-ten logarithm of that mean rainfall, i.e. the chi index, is 0.638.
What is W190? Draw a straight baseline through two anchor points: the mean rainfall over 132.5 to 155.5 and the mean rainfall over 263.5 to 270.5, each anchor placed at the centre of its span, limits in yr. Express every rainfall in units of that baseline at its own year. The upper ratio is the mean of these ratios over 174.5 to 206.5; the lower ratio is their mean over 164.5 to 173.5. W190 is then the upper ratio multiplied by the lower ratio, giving 0.94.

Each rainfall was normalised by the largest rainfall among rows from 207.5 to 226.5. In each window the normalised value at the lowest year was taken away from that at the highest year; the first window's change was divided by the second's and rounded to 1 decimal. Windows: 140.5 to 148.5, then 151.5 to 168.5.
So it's 0.0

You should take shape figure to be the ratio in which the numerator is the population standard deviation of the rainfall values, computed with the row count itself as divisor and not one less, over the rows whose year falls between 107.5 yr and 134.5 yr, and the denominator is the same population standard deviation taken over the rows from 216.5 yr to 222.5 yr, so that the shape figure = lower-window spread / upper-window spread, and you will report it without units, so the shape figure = 5.6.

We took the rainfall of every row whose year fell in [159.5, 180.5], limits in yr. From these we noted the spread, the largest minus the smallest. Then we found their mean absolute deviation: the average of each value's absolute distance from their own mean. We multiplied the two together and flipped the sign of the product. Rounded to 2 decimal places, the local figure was -0.09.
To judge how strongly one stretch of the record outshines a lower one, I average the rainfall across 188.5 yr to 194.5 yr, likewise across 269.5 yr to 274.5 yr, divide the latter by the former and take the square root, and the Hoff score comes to 1.03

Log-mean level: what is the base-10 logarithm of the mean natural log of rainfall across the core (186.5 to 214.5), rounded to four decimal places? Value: 0.1720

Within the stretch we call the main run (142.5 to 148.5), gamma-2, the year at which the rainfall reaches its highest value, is 147.0 yr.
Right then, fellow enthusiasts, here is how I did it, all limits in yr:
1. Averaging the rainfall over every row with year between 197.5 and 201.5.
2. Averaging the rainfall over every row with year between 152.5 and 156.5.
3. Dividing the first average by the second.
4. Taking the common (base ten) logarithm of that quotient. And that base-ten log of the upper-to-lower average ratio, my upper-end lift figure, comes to 0.016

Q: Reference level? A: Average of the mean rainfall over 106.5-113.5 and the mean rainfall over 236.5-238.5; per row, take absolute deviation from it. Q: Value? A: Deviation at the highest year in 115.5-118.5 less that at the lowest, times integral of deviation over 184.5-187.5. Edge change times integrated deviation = -0.69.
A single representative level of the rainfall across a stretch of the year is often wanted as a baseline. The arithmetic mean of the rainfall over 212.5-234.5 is 4.7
